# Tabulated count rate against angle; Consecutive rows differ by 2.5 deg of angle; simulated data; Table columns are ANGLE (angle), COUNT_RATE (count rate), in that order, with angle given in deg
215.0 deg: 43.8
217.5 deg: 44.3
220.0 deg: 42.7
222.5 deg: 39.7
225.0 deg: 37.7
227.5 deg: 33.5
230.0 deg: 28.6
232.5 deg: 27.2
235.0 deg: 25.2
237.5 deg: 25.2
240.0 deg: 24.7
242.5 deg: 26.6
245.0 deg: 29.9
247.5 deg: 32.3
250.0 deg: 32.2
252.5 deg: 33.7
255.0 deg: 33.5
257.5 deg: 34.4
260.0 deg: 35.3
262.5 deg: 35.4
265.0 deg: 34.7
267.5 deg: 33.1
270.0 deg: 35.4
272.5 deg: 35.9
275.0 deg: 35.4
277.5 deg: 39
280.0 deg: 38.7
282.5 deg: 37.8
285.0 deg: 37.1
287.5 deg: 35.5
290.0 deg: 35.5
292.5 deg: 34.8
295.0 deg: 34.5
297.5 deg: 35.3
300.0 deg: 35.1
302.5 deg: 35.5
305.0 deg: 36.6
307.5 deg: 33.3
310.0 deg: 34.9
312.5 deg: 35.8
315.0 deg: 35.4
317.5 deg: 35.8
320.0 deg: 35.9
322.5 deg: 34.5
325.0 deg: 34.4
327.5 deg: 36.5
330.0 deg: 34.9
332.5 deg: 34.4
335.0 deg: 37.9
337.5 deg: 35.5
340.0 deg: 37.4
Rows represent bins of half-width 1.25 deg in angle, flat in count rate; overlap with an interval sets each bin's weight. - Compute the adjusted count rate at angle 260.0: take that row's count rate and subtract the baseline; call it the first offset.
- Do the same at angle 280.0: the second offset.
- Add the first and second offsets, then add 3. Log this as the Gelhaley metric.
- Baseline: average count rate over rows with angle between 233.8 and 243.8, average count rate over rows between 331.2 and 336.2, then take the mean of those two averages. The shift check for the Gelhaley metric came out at 15.4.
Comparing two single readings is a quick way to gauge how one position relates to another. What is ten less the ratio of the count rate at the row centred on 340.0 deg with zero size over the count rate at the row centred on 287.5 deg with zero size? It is 8.95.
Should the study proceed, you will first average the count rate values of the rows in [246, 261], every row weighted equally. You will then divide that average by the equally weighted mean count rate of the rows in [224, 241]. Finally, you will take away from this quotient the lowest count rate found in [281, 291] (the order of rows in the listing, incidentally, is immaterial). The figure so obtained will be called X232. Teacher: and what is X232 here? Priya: -34.3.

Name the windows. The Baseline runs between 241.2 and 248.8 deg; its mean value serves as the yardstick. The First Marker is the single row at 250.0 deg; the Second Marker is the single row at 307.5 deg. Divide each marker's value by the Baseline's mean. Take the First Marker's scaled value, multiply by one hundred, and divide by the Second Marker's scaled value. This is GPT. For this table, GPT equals 97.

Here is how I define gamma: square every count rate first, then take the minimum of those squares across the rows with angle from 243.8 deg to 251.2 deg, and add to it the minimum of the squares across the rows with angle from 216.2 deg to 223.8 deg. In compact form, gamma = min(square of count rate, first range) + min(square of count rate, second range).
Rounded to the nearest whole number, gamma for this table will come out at 2470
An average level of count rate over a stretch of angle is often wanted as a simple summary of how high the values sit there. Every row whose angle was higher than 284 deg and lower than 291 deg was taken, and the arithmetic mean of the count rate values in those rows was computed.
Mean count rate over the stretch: 36.0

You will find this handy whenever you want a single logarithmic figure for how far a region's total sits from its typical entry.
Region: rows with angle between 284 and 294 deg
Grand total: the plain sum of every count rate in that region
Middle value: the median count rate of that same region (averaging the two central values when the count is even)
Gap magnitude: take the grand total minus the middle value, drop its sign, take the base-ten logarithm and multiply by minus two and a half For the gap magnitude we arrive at -5.08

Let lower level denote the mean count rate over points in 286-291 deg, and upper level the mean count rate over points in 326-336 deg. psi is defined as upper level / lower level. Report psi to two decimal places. 1.01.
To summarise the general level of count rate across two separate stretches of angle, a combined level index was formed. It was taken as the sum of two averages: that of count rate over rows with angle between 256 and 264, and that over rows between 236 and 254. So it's 64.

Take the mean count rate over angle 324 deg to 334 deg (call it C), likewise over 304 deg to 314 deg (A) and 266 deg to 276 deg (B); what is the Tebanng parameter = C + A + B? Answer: 105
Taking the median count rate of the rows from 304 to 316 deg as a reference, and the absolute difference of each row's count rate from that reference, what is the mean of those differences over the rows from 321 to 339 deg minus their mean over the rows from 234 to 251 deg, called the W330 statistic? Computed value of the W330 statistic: -6.4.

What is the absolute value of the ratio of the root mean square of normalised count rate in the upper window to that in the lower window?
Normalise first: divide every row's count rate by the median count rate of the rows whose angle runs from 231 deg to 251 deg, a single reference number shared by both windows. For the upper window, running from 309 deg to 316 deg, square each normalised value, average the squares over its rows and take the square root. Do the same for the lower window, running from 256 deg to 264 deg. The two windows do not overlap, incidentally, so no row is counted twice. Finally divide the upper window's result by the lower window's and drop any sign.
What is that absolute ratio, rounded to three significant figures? 1.01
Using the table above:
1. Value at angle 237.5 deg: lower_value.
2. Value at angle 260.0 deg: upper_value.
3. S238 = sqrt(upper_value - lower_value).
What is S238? 3.2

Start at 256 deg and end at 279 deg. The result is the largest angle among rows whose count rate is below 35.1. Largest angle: 267.5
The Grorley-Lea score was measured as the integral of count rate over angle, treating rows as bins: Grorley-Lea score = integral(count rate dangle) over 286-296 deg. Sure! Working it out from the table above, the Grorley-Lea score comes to 351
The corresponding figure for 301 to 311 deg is 351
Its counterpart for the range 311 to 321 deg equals 357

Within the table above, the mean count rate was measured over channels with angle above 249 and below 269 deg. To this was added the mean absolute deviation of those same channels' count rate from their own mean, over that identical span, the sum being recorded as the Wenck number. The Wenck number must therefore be 35.0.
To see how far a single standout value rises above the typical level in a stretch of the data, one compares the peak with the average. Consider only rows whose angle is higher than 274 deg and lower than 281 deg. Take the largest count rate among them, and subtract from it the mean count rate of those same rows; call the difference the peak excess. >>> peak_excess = 1.3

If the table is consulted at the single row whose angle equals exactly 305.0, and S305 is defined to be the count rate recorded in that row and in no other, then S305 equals 36.6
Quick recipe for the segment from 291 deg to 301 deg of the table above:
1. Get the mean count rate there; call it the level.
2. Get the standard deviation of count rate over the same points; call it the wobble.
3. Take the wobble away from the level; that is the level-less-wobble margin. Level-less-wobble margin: 34.6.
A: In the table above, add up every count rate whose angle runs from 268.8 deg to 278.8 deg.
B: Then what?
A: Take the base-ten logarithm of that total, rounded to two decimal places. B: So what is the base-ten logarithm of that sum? 2.16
